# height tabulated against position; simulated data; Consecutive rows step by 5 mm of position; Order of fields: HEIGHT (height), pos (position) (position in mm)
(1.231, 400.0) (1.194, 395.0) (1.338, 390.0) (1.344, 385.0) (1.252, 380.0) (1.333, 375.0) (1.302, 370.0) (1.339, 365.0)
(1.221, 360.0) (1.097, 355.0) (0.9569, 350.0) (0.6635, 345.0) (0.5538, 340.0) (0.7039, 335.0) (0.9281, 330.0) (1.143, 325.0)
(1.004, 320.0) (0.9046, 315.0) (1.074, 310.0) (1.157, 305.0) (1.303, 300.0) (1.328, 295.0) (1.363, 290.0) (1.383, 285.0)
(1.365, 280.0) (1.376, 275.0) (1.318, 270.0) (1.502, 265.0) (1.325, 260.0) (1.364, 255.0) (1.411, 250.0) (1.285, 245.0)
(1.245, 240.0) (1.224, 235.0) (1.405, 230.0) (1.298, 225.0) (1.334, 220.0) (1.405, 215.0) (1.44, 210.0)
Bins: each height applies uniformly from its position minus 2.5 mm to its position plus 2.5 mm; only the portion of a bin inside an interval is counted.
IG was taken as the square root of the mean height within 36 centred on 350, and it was 0.97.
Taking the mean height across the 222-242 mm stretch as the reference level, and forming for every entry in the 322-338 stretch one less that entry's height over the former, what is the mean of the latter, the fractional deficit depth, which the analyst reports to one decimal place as 0.3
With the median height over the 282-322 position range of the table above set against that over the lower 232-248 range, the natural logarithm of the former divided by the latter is -0.01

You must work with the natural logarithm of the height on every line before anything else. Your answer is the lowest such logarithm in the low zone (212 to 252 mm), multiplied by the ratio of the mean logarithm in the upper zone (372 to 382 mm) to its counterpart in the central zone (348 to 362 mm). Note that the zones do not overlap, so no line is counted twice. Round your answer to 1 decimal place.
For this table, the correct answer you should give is 0.6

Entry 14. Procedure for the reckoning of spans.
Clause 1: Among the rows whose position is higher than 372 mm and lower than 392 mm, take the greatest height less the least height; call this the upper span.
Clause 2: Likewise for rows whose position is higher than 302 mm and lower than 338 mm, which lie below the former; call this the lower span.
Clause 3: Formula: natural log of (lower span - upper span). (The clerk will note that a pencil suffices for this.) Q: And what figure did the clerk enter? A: -1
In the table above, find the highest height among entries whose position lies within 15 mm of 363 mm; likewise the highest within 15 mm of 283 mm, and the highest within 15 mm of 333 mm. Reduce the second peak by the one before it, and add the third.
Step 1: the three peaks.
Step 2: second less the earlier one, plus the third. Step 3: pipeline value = 1.19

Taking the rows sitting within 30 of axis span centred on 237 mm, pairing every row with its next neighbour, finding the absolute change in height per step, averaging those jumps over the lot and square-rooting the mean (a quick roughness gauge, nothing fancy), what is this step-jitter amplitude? 0.31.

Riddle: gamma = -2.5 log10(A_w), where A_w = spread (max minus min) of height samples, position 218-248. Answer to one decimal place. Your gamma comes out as 1.9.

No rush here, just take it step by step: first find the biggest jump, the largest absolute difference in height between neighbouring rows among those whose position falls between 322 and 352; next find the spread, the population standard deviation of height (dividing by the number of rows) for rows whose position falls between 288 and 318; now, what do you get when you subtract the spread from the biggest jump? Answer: 0.13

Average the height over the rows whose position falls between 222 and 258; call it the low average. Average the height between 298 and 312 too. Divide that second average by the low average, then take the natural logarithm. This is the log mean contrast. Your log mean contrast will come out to -0.11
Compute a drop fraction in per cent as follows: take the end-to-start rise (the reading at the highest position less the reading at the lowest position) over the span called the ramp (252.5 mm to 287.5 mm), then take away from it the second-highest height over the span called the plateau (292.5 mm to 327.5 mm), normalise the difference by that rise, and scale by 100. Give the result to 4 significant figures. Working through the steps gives -6758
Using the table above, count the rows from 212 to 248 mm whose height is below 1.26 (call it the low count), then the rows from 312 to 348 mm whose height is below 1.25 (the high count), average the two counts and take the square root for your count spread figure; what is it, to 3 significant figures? 2.12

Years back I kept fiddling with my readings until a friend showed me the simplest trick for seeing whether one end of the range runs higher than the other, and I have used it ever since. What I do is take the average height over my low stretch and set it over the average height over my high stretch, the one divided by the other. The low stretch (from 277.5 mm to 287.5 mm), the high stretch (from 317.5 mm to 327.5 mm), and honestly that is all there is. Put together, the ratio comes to 1.28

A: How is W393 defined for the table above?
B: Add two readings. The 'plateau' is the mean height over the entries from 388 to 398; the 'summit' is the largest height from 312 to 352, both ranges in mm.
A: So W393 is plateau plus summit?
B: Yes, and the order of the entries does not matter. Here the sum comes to 2.4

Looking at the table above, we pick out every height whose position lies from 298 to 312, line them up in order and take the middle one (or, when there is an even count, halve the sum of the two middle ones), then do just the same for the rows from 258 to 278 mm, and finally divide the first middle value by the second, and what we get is 0.86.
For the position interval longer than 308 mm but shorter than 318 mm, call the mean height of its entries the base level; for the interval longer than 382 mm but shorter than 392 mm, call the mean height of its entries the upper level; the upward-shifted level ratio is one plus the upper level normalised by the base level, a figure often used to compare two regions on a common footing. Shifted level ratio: 2.36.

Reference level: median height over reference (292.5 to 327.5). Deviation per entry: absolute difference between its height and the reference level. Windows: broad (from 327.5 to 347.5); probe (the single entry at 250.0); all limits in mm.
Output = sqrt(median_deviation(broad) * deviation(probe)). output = 0.35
